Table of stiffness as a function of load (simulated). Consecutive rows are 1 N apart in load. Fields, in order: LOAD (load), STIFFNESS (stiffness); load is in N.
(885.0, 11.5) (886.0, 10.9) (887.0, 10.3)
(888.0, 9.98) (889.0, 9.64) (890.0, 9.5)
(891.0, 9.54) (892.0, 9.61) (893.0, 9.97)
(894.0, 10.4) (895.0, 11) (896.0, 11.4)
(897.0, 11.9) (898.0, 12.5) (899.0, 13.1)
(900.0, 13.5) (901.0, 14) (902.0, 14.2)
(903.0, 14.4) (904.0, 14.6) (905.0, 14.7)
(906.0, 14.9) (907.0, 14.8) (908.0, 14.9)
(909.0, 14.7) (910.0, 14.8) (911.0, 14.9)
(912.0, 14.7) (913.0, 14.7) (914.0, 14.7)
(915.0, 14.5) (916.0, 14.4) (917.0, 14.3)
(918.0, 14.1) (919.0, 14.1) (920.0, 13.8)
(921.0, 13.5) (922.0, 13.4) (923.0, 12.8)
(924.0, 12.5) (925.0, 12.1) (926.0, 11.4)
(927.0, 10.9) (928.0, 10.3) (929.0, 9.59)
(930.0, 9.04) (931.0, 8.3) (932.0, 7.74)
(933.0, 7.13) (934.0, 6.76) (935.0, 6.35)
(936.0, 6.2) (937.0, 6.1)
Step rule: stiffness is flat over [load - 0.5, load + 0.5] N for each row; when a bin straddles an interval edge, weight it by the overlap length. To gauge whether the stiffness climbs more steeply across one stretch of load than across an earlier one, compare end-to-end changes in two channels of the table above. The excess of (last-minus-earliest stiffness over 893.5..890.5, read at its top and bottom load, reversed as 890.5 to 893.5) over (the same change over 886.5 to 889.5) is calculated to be 1.1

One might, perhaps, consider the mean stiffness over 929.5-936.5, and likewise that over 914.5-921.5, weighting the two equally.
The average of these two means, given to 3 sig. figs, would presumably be 10.7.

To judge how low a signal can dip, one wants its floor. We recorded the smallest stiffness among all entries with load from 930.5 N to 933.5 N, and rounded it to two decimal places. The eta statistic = 7.13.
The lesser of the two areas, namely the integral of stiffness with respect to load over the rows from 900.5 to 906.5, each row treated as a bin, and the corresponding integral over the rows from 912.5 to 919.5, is 87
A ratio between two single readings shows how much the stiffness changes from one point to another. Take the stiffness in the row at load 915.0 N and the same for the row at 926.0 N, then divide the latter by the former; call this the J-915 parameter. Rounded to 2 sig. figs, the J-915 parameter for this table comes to 0.79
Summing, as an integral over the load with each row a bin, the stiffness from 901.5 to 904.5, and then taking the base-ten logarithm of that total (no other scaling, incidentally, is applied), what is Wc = 1.64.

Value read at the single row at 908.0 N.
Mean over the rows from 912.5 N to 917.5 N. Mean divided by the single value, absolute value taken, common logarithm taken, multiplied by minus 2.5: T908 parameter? 0.0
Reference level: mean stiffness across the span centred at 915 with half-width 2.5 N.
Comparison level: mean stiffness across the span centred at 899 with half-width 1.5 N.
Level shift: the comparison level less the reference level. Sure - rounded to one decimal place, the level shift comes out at -1.5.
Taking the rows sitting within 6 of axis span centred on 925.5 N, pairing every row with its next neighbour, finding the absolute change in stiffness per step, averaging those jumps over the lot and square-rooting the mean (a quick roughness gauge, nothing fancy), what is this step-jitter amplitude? 0.71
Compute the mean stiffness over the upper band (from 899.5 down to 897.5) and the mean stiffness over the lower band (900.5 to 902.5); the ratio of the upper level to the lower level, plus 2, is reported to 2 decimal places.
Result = 2.91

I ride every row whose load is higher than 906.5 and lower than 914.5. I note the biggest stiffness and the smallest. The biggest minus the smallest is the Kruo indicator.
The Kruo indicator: 0.20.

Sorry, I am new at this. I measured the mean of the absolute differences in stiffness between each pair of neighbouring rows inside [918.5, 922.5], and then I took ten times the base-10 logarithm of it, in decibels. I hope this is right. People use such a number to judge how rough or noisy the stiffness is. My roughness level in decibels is -6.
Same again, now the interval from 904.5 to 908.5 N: -9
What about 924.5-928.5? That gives -2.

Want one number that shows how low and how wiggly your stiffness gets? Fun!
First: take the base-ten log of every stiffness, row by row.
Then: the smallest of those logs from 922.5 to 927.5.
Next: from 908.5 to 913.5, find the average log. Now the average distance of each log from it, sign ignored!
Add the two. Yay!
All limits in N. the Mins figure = 1.0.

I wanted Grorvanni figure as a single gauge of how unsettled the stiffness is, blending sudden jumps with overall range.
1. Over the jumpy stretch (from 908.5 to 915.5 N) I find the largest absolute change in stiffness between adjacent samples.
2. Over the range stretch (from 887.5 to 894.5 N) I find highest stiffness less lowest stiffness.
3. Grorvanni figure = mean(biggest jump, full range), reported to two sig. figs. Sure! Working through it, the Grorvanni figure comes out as 0.55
